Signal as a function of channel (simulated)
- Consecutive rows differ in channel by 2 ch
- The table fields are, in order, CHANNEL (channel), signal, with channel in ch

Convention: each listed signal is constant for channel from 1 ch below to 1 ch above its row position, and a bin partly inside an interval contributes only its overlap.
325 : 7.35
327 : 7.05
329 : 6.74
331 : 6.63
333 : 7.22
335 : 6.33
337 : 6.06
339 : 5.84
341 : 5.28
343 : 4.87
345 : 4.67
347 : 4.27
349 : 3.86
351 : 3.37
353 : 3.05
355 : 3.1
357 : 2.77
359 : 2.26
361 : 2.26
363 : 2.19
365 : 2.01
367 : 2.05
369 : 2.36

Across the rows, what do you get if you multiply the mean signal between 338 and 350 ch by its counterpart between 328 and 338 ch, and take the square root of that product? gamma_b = 5.63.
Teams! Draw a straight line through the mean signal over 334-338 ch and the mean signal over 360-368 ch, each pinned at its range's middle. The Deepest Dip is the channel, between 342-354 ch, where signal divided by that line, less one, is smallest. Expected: 353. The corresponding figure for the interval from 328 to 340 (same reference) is 329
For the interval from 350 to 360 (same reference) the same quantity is 359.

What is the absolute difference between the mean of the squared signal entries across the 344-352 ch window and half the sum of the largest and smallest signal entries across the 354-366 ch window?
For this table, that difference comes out 14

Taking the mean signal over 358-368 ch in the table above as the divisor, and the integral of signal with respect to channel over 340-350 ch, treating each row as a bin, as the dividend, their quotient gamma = 21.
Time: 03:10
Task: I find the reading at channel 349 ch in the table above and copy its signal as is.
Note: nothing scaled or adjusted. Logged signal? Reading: 3.86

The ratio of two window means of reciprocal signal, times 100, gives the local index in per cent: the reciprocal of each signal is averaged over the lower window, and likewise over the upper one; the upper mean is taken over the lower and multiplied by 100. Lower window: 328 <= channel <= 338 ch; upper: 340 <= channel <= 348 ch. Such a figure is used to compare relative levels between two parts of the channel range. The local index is 139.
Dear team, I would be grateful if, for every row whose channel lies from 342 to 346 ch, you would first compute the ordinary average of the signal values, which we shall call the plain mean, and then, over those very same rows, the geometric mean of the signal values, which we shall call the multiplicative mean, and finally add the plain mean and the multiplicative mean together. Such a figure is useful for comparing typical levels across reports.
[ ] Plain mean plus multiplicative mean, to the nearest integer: 10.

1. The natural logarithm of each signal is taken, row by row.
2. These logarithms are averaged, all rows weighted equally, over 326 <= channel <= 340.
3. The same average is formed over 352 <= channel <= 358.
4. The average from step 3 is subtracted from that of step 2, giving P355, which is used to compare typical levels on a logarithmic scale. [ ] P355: 0.8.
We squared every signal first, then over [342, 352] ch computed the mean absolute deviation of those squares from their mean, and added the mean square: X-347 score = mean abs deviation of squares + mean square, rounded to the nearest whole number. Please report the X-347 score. 22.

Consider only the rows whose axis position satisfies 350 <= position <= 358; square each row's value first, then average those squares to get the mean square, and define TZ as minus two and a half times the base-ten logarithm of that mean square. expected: -2.4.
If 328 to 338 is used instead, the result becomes -4.1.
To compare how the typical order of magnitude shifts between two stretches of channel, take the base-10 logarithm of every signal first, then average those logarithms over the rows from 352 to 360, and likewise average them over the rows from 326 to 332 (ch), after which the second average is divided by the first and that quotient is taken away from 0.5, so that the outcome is -1.4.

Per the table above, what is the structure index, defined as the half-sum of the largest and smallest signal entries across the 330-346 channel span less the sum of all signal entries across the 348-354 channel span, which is -4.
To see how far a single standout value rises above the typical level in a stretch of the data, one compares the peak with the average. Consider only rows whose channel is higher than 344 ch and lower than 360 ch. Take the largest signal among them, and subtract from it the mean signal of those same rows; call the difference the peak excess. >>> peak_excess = 1.25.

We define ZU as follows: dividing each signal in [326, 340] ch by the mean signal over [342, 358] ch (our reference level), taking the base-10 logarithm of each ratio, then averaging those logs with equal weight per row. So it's 0.24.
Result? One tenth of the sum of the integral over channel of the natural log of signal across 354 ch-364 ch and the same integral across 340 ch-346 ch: 1.9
